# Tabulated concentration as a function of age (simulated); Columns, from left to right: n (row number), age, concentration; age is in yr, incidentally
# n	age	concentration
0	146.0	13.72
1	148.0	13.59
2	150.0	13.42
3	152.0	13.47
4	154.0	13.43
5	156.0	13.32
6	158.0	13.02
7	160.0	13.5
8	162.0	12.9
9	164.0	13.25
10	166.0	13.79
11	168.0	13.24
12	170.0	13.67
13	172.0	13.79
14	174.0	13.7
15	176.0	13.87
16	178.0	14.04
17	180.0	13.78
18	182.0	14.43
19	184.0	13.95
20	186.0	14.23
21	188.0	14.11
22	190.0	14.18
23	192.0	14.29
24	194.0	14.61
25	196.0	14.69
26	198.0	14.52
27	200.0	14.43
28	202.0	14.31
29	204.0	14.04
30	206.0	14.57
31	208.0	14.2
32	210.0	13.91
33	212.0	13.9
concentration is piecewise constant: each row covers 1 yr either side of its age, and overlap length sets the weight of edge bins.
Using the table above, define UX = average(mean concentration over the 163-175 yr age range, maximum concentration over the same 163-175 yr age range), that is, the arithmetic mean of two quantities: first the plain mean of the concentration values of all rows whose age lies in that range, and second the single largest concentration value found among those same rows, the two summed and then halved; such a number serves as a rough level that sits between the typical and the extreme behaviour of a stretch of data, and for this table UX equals 13.7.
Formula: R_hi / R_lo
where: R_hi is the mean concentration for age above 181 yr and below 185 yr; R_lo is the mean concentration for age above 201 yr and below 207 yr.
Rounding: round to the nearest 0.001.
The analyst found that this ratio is 0.992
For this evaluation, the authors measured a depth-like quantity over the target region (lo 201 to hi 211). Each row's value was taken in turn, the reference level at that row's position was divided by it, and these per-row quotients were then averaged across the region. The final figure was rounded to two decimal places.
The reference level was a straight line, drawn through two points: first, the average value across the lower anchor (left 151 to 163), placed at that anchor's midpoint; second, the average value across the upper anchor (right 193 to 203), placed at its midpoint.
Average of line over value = 1.04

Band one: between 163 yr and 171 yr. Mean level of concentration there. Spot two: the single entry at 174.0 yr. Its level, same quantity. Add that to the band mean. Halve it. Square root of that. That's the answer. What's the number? 3.69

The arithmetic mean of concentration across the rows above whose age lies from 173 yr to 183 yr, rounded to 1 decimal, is 14.0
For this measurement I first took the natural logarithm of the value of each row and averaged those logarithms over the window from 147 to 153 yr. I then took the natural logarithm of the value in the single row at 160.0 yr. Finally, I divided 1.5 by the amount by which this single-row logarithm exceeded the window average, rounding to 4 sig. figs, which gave 2953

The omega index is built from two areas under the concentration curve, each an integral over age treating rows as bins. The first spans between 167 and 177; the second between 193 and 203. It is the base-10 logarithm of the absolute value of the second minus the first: 0.9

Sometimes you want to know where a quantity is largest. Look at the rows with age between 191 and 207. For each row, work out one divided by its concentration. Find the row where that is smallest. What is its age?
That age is 196.0 yr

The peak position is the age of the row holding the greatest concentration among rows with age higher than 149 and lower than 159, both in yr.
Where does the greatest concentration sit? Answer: 152.0 yr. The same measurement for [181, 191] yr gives 182.0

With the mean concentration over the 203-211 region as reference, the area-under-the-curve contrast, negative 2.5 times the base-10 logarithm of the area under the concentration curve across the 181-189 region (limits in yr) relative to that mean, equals -2.26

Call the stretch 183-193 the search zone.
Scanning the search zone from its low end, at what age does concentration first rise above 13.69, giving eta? 184.0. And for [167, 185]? 172.0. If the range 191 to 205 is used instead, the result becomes 192.0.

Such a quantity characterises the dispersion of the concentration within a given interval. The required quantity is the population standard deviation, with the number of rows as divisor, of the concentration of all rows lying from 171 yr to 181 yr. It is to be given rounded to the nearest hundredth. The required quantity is 0.12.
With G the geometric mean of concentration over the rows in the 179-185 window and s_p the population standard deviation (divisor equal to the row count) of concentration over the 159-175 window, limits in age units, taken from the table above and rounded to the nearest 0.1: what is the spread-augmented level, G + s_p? 14.4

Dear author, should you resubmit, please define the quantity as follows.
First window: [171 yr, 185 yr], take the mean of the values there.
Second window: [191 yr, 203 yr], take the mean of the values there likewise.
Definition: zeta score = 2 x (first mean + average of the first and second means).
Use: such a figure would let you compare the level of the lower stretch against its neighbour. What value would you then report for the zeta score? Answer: 56.3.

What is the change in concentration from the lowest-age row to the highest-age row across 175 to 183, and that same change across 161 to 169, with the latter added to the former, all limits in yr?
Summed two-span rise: 0.9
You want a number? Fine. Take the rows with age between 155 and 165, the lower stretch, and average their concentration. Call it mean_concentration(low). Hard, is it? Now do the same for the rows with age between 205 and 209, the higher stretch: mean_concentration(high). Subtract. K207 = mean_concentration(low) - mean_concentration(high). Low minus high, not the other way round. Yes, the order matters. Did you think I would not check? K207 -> -1.19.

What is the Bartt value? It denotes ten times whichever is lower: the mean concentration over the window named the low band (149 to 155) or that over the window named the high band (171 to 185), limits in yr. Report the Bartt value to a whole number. 134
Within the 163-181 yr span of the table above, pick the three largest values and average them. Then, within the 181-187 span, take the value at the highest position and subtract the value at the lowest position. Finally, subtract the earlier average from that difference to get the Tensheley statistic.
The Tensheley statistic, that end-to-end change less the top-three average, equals -14.1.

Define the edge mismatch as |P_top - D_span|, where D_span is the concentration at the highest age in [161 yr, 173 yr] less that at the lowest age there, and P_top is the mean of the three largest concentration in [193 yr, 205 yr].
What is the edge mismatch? 13.7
